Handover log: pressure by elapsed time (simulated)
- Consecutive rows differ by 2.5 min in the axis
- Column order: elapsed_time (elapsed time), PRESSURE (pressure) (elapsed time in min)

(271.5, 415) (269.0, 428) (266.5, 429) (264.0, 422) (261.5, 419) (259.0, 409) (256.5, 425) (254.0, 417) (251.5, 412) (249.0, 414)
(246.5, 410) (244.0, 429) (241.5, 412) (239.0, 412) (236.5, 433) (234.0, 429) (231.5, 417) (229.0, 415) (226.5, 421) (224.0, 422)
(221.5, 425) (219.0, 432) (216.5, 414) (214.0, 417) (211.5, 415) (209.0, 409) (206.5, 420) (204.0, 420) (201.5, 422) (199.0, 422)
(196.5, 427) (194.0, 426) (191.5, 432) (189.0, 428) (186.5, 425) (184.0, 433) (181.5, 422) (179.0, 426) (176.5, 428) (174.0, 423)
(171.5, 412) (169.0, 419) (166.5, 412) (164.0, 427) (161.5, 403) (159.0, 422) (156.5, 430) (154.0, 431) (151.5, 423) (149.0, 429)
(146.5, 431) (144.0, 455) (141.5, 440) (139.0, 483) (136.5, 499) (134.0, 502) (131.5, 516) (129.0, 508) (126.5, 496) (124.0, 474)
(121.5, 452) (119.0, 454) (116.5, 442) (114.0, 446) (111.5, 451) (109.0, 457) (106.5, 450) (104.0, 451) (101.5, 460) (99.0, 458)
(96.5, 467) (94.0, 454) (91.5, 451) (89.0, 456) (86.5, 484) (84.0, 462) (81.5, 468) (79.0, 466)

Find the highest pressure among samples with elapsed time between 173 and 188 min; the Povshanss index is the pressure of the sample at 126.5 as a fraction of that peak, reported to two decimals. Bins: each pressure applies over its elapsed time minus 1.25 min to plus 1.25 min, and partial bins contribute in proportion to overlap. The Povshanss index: 1.15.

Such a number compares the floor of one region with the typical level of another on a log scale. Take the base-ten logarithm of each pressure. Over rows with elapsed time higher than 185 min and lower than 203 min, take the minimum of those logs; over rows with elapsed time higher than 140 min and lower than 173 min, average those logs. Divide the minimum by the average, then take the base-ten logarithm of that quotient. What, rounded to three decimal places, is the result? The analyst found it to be -0.001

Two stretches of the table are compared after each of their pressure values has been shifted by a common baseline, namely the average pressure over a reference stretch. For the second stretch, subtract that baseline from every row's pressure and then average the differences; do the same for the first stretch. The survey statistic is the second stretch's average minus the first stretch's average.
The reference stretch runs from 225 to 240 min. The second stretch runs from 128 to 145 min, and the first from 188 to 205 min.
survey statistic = 61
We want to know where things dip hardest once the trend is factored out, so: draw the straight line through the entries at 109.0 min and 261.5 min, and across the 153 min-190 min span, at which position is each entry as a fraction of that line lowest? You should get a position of 161.5 min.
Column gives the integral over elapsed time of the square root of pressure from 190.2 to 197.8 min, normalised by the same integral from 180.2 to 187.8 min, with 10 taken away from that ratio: -9.00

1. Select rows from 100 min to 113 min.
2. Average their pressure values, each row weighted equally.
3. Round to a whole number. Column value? 454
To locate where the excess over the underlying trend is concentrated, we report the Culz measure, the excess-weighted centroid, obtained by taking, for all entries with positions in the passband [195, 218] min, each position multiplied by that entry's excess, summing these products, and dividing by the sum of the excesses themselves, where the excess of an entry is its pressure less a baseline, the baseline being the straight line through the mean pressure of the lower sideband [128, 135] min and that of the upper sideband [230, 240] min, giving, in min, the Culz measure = 206.2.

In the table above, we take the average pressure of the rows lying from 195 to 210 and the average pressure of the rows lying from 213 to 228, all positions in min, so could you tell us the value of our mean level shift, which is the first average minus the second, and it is -2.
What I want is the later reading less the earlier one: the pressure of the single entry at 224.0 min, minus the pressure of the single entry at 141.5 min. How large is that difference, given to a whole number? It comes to -18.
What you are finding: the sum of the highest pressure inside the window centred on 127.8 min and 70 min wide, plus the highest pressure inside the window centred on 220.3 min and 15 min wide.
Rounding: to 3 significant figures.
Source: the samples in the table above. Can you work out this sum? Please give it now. 948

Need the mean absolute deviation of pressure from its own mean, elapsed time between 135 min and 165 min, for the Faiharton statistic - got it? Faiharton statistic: 19.9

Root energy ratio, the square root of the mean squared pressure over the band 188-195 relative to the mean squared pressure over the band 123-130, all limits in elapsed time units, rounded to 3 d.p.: 0.870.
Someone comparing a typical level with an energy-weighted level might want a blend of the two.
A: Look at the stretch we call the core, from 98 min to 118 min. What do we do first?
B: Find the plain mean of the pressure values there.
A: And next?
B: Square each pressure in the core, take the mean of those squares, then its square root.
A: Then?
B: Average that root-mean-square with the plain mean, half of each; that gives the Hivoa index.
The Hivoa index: 452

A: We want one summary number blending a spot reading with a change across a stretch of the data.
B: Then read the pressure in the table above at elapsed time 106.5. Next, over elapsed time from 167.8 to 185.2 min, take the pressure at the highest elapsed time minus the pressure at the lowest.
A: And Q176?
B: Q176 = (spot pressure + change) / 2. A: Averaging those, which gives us 232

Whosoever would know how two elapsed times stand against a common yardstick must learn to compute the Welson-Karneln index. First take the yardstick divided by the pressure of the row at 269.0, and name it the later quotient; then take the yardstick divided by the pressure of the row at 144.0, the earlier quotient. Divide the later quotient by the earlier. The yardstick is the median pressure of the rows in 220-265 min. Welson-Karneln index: 1.06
